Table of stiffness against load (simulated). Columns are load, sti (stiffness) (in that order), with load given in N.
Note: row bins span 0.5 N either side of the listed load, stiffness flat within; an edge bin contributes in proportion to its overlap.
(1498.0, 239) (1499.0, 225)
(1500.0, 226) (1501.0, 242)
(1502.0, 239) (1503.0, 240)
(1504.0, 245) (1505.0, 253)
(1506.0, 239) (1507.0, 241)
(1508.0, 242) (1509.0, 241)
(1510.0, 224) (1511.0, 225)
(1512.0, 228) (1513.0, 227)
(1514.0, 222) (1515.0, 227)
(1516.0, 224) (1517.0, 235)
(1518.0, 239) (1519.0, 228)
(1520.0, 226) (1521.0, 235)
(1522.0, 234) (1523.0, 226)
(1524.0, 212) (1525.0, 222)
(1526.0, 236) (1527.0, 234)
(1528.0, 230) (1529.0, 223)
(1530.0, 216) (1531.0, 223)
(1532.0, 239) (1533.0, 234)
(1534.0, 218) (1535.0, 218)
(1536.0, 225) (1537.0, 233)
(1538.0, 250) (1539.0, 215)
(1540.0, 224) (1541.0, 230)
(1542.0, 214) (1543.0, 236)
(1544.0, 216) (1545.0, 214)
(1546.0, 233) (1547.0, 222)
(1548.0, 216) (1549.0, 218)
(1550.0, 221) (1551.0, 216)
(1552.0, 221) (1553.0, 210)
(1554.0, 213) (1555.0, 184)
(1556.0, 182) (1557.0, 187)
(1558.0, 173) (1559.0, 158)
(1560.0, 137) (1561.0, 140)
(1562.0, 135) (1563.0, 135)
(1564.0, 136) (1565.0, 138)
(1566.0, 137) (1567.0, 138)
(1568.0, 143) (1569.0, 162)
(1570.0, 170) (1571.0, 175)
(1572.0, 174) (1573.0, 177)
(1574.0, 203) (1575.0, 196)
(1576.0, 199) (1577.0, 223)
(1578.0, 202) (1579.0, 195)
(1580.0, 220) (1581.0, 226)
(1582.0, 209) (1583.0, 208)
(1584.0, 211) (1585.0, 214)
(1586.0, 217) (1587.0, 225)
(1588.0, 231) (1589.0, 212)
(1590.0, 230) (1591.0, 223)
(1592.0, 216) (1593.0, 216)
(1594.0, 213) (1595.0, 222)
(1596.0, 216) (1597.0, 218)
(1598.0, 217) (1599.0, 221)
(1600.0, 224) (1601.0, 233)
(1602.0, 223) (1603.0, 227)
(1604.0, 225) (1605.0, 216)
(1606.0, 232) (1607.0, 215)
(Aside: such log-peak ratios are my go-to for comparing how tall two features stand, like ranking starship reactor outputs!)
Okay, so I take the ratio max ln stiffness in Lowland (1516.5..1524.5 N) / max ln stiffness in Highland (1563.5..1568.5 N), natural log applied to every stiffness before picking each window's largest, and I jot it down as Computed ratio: 1.10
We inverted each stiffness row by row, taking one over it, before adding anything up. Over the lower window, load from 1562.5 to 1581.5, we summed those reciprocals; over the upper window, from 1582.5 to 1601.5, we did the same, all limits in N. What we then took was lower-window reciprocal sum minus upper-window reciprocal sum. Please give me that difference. 0.02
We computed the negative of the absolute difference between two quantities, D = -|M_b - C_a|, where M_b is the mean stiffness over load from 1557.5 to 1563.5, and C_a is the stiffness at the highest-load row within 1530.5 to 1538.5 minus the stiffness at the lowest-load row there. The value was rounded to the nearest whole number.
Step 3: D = -119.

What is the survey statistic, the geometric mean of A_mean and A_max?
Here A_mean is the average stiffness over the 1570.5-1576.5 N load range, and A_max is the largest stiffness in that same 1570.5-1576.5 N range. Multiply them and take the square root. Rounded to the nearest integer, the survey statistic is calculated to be 195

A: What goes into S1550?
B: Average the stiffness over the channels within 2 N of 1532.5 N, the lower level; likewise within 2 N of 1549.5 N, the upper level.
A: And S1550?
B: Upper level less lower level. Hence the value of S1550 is -11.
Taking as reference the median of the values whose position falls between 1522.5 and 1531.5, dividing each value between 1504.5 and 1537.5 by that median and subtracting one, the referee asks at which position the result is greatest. 1505.0 N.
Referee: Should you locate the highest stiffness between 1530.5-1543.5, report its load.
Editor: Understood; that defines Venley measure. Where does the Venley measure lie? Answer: 1538.0 N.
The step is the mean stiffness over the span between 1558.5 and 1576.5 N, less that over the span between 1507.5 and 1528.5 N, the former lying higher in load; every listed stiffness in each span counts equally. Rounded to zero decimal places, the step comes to -71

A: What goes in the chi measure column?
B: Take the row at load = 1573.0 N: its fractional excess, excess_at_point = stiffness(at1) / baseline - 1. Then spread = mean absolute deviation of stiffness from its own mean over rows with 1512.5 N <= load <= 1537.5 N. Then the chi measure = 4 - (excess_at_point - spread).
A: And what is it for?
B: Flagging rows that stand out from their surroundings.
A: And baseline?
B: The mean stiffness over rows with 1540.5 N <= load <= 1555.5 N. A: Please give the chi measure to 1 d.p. 10.2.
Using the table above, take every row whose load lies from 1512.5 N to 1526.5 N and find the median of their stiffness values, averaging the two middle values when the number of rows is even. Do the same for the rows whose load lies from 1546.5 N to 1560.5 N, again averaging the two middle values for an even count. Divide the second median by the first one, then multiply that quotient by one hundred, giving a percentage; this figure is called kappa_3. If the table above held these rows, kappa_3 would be 93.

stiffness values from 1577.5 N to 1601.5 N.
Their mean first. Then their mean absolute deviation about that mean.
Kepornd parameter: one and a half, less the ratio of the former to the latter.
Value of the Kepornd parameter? -31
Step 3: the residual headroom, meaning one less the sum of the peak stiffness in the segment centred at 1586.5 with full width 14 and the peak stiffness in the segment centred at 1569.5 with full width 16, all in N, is -453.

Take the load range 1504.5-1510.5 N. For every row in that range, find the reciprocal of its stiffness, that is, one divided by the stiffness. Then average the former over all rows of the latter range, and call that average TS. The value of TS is 0.0042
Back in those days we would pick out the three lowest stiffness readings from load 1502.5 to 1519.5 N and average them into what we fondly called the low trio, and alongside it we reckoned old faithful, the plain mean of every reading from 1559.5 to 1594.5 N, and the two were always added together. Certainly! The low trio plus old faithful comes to 412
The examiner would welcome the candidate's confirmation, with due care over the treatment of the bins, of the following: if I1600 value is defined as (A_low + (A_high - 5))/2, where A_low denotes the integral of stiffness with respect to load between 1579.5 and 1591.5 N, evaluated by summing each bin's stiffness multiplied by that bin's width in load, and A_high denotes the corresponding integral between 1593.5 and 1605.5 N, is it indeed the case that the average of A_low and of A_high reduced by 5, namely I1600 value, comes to 2638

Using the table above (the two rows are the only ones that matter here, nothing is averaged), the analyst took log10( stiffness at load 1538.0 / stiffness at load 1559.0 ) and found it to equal 0.20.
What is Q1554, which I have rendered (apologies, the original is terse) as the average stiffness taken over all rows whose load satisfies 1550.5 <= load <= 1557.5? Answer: 202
